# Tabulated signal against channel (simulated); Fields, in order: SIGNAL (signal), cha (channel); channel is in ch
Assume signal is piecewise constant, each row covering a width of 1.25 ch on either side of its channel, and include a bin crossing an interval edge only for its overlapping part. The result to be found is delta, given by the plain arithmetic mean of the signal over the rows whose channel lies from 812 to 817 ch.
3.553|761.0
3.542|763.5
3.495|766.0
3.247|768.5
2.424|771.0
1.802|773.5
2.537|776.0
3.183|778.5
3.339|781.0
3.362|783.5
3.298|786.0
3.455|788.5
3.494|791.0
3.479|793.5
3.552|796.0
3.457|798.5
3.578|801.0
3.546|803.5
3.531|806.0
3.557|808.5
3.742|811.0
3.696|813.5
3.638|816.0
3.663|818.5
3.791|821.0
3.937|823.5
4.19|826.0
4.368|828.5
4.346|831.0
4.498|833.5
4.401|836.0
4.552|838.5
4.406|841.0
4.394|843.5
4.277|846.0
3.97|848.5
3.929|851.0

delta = 3.67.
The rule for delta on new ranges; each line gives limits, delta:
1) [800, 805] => 3.56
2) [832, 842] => 4.46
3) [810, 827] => 3.81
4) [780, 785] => 3.35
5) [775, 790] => 3.20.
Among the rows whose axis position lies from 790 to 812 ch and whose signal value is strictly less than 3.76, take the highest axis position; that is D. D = 811.0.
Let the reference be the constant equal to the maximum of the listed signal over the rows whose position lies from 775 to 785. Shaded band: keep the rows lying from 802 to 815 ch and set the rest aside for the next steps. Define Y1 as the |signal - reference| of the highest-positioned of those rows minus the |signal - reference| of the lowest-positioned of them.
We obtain 0.15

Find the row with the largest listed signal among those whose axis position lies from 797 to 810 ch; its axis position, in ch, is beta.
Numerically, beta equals 801.0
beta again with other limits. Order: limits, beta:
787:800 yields 796.0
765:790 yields 766.0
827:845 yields 838.5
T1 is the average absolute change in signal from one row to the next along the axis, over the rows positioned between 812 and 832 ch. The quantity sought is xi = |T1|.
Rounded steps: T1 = 0.12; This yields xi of 0.12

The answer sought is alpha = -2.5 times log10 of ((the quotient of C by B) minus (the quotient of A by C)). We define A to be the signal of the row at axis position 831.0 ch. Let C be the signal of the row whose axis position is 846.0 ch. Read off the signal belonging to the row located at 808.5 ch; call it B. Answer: 1.8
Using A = 4.346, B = 3.557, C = 4.277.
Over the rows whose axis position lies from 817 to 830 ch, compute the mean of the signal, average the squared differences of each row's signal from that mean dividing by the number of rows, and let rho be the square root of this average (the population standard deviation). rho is 0.26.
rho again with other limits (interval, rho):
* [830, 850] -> 0.17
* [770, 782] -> 0.56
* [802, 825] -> 0.12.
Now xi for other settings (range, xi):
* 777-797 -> 0.08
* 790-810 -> 0.05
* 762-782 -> 0.47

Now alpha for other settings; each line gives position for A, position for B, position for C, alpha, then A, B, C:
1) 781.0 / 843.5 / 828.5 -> 1.6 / 3.339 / 4.394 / 4.368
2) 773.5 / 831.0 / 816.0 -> 1.2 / 1.802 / 4.346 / 3.638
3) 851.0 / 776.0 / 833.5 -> 0.1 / 3.929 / 2.537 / 4.498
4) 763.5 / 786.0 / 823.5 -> 1.3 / 3.542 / 3.298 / 3.937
